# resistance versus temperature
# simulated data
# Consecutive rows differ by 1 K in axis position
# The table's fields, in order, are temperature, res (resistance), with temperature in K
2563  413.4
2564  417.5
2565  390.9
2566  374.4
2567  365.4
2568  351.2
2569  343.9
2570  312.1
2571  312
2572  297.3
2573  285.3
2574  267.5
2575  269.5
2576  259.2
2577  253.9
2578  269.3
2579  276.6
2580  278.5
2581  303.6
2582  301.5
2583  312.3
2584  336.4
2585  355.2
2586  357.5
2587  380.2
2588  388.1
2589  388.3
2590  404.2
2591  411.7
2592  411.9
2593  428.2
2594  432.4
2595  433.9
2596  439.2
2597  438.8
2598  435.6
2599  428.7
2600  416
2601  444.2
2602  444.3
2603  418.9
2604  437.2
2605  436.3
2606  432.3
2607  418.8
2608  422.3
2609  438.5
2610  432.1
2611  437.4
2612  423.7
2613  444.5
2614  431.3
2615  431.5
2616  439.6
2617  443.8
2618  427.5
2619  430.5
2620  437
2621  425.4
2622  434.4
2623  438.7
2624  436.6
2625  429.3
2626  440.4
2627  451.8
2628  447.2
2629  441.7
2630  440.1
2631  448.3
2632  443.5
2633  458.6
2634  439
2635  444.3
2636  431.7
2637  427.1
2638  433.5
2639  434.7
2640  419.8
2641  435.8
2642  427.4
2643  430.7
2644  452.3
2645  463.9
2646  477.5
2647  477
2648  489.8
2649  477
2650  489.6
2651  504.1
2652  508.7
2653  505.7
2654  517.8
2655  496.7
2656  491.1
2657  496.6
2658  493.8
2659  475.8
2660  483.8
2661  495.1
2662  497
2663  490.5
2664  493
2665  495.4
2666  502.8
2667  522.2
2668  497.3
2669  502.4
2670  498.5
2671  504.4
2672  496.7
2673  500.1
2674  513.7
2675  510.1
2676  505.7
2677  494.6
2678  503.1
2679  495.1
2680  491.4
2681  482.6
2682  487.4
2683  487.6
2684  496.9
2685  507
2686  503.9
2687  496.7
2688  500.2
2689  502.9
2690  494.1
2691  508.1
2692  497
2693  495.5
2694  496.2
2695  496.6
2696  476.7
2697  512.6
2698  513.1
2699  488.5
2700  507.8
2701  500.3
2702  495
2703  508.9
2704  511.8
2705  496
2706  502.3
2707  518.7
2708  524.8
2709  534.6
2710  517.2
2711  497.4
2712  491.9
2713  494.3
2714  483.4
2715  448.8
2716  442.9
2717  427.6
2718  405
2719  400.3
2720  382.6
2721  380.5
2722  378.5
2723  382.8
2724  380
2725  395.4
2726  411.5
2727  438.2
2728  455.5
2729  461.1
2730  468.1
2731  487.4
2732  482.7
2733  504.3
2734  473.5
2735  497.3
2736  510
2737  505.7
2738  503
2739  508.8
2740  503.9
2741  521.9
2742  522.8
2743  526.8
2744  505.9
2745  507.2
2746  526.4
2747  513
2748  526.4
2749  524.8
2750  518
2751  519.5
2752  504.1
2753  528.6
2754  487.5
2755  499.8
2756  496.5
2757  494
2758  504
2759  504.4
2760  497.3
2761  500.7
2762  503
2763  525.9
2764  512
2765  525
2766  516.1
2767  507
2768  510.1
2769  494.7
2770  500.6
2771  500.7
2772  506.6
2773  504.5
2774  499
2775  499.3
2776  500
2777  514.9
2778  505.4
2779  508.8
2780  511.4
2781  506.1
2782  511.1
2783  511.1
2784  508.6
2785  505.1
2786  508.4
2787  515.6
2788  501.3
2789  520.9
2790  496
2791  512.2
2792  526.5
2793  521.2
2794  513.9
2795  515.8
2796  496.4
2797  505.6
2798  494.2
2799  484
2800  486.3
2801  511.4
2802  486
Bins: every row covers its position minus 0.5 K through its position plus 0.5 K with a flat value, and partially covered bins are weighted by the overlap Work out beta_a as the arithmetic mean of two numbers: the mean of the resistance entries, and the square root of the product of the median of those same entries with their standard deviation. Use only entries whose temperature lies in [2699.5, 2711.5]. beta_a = 294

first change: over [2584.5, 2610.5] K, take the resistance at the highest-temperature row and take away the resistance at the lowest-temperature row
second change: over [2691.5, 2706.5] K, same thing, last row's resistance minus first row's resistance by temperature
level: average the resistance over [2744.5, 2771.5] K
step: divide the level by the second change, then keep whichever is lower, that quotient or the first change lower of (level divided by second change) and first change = 77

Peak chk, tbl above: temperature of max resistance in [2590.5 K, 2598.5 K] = 2596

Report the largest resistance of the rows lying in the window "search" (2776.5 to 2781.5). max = 514.9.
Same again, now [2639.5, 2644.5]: 452.3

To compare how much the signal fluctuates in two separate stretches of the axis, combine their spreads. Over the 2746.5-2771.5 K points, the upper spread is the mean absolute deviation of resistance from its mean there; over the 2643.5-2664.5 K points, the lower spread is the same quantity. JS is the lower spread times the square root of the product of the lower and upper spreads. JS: 120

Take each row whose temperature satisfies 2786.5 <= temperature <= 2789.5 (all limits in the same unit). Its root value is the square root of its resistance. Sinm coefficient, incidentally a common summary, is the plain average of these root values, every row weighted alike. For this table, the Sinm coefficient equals 22.6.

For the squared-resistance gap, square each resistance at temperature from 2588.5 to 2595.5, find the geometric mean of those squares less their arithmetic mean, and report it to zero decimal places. -482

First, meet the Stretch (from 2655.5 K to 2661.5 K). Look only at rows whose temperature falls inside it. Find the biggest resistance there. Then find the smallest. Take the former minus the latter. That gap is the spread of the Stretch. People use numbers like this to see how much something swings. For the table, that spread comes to 20.8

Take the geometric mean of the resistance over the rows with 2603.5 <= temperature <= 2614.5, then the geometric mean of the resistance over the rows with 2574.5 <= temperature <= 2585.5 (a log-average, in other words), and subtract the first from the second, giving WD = -141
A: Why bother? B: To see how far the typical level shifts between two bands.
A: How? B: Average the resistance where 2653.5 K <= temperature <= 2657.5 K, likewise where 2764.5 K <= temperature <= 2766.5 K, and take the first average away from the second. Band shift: 20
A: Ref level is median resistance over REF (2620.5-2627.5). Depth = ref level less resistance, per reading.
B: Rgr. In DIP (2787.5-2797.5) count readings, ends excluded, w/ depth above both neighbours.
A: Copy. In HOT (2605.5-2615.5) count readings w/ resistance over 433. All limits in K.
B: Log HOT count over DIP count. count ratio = 1.0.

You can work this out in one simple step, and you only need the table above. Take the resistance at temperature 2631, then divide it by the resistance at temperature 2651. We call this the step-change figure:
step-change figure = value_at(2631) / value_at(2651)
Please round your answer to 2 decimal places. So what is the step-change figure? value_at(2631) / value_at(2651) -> 0.89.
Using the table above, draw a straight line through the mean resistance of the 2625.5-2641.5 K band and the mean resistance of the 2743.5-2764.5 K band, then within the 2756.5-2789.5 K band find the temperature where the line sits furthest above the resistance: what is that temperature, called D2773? 2788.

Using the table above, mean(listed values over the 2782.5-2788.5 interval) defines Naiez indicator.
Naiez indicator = 508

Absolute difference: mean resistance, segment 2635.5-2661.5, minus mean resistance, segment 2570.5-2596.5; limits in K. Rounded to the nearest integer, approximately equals 130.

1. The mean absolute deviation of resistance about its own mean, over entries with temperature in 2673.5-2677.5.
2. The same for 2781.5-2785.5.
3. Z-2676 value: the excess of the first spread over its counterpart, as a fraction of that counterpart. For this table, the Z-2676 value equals 1.8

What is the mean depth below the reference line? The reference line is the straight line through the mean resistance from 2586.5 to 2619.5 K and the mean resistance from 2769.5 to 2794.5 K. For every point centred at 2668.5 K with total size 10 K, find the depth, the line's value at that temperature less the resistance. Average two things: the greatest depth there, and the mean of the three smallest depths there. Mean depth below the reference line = -46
